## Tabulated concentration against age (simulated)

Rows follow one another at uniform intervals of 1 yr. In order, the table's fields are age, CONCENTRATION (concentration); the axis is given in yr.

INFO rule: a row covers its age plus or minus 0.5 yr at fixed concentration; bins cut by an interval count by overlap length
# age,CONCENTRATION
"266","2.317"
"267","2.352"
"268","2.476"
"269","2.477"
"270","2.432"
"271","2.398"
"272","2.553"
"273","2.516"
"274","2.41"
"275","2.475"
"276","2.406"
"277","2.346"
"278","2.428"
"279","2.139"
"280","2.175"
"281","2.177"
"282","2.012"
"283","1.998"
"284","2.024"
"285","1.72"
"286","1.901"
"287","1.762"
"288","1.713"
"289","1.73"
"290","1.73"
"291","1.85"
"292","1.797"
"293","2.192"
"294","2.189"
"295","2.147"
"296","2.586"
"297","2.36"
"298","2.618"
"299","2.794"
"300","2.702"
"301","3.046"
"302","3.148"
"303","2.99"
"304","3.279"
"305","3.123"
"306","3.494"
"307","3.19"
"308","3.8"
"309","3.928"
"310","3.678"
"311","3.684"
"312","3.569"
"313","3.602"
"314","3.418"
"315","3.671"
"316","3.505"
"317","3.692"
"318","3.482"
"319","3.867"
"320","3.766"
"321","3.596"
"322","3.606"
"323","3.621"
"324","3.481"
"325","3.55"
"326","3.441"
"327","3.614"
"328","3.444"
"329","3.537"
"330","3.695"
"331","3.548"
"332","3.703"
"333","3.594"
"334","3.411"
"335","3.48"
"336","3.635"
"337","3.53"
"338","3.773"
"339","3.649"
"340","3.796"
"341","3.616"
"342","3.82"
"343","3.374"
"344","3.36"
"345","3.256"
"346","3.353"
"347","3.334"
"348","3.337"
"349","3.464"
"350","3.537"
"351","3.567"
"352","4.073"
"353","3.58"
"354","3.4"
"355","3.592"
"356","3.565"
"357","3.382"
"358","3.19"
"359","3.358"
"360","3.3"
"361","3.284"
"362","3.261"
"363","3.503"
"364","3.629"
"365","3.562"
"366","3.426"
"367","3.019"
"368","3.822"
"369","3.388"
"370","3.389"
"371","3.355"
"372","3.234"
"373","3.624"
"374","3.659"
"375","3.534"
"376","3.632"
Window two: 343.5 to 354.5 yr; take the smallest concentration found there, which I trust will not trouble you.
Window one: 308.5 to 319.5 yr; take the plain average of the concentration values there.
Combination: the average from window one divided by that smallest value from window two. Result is 1.12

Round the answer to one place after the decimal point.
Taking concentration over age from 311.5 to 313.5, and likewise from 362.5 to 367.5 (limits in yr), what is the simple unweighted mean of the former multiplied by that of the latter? 12.3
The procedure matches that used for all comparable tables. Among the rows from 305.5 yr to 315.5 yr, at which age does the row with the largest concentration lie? 309 yr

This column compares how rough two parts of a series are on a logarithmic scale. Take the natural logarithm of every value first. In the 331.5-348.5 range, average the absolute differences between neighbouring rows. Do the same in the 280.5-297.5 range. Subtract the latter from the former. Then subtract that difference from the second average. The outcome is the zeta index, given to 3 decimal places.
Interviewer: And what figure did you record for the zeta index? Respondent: 0.095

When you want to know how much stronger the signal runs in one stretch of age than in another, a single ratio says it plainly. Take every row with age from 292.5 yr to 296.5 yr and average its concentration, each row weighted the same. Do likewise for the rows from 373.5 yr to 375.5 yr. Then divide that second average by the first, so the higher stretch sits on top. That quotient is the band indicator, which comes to 1.58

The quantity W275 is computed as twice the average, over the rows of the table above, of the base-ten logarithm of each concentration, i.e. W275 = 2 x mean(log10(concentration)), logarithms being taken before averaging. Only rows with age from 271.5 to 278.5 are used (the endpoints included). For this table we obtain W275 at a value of 0.78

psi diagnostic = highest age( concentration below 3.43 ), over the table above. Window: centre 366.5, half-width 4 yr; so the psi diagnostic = 370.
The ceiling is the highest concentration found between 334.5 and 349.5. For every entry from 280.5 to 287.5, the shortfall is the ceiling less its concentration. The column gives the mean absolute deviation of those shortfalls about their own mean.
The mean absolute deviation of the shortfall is 0.13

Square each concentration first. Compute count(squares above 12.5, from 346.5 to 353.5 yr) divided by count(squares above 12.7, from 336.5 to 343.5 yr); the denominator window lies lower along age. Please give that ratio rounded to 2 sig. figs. 0.80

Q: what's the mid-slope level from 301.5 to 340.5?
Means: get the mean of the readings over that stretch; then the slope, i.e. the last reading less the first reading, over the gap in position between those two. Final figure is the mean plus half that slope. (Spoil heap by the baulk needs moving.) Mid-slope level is 3.56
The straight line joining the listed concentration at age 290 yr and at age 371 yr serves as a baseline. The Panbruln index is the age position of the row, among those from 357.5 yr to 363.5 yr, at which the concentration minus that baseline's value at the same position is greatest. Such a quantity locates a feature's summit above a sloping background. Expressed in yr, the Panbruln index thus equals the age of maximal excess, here 363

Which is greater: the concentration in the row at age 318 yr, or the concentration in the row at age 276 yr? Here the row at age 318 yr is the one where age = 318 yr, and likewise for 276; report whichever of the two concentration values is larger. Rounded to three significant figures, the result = 3.48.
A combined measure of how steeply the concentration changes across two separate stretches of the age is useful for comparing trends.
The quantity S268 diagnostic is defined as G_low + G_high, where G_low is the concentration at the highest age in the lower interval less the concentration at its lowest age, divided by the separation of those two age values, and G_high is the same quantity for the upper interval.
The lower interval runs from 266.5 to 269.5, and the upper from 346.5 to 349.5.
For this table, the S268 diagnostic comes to 0.13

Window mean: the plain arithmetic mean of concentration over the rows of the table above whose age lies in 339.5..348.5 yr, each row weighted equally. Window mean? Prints 3.47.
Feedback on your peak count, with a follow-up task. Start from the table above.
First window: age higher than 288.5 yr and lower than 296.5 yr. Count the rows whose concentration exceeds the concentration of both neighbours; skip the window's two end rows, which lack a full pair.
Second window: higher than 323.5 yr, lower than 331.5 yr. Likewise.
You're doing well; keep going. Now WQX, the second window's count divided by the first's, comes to 1.50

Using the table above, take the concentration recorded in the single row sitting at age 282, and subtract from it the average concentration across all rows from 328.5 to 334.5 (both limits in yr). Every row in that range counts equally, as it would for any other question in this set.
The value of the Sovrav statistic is -1.6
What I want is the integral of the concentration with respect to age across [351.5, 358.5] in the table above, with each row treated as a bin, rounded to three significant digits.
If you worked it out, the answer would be 24.8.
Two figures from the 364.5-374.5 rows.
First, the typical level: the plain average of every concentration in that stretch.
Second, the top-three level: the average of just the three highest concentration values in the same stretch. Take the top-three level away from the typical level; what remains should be -0.254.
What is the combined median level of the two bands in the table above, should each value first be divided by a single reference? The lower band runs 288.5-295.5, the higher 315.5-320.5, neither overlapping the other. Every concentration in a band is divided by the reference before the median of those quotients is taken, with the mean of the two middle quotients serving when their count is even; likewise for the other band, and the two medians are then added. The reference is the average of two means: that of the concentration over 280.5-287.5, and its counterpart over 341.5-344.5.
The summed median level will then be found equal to 2.03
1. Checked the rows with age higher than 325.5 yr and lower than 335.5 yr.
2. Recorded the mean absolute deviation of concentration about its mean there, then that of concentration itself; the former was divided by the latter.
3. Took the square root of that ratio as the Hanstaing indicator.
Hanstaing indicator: 0.15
